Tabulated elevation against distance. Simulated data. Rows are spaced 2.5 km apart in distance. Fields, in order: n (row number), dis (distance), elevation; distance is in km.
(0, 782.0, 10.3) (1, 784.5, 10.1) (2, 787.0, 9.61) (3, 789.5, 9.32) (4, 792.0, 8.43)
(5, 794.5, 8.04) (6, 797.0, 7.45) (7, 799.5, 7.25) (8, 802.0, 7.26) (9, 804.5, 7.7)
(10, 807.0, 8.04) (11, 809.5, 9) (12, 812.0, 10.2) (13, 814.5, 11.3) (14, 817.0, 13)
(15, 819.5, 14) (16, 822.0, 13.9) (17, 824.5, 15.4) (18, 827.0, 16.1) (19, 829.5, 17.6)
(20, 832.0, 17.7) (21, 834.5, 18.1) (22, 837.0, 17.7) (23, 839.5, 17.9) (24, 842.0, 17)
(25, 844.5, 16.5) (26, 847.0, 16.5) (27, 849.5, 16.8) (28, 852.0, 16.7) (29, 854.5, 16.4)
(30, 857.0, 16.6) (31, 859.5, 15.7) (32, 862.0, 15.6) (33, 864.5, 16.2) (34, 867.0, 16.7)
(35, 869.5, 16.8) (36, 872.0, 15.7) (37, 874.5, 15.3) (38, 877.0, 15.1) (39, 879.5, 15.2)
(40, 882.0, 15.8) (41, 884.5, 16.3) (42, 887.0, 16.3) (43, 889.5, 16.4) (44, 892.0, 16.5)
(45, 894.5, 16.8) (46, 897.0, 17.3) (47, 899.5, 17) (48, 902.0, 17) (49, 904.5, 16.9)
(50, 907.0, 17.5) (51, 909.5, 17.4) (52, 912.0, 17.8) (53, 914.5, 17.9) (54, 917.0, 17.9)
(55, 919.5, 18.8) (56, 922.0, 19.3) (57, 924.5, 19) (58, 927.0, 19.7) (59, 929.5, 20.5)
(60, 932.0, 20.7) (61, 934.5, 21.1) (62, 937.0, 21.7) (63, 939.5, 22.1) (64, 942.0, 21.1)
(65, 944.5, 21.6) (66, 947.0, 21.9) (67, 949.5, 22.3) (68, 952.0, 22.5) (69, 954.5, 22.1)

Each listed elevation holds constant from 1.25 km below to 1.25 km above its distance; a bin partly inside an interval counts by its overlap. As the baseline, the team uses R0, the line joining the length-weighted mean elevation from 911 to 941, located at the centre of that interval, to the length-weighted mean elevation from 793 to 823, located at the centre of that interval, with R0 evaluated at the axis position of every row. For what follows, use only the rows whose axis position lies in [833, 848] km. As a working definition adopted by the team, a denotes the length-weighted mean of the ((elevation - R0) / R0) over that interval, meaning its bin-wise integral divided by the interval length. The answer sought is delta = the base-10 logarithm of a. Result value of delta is -0.4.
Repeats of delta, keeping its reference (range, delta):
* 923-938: -1.9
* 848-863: -0.7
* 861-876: -1.1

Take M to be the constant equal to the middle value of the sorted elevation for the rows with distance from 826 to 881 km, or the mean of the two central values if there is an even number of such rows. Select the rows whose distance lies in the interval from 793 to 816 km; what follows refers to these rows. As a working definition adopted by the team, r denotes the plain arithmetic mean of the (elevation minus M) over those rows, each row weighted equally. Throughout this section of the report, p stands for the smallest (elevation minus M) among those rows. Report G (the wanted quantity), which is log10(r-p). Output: 0.09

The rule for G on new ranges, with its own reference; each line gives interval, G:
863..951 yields 0.49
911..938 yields 0.23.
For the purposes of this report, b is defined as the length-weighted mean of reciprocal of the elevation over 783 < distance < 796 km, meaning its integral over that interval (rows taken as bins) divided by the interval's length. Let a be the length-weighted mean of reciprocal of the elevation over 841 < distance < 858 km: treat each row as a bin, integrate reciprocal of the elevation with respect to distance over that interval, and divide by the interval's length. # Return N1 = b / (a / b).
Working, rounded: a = 0.060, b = 0.111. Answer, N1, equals 0.204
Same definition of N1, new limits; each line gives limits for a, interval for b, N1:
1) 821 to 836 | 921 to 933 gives 0.042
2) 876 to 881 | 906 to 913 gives 0.049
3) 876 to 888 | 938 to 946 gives 0.034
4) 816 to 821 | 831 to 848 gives 0.045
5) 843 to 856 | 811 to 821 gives 0.114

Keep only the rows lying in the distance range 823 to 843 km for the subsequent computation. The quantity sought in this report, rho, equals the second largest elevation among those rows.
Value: 17.9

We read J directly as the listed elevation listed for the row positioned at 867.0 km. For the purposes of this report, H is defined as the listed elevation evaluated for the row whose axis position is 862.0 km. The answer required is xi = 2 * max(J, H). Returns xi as 33.4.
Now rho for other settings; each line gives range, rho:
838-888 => 17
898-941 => 21.7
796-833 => 17.6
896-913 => 17.5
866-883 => 16.7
